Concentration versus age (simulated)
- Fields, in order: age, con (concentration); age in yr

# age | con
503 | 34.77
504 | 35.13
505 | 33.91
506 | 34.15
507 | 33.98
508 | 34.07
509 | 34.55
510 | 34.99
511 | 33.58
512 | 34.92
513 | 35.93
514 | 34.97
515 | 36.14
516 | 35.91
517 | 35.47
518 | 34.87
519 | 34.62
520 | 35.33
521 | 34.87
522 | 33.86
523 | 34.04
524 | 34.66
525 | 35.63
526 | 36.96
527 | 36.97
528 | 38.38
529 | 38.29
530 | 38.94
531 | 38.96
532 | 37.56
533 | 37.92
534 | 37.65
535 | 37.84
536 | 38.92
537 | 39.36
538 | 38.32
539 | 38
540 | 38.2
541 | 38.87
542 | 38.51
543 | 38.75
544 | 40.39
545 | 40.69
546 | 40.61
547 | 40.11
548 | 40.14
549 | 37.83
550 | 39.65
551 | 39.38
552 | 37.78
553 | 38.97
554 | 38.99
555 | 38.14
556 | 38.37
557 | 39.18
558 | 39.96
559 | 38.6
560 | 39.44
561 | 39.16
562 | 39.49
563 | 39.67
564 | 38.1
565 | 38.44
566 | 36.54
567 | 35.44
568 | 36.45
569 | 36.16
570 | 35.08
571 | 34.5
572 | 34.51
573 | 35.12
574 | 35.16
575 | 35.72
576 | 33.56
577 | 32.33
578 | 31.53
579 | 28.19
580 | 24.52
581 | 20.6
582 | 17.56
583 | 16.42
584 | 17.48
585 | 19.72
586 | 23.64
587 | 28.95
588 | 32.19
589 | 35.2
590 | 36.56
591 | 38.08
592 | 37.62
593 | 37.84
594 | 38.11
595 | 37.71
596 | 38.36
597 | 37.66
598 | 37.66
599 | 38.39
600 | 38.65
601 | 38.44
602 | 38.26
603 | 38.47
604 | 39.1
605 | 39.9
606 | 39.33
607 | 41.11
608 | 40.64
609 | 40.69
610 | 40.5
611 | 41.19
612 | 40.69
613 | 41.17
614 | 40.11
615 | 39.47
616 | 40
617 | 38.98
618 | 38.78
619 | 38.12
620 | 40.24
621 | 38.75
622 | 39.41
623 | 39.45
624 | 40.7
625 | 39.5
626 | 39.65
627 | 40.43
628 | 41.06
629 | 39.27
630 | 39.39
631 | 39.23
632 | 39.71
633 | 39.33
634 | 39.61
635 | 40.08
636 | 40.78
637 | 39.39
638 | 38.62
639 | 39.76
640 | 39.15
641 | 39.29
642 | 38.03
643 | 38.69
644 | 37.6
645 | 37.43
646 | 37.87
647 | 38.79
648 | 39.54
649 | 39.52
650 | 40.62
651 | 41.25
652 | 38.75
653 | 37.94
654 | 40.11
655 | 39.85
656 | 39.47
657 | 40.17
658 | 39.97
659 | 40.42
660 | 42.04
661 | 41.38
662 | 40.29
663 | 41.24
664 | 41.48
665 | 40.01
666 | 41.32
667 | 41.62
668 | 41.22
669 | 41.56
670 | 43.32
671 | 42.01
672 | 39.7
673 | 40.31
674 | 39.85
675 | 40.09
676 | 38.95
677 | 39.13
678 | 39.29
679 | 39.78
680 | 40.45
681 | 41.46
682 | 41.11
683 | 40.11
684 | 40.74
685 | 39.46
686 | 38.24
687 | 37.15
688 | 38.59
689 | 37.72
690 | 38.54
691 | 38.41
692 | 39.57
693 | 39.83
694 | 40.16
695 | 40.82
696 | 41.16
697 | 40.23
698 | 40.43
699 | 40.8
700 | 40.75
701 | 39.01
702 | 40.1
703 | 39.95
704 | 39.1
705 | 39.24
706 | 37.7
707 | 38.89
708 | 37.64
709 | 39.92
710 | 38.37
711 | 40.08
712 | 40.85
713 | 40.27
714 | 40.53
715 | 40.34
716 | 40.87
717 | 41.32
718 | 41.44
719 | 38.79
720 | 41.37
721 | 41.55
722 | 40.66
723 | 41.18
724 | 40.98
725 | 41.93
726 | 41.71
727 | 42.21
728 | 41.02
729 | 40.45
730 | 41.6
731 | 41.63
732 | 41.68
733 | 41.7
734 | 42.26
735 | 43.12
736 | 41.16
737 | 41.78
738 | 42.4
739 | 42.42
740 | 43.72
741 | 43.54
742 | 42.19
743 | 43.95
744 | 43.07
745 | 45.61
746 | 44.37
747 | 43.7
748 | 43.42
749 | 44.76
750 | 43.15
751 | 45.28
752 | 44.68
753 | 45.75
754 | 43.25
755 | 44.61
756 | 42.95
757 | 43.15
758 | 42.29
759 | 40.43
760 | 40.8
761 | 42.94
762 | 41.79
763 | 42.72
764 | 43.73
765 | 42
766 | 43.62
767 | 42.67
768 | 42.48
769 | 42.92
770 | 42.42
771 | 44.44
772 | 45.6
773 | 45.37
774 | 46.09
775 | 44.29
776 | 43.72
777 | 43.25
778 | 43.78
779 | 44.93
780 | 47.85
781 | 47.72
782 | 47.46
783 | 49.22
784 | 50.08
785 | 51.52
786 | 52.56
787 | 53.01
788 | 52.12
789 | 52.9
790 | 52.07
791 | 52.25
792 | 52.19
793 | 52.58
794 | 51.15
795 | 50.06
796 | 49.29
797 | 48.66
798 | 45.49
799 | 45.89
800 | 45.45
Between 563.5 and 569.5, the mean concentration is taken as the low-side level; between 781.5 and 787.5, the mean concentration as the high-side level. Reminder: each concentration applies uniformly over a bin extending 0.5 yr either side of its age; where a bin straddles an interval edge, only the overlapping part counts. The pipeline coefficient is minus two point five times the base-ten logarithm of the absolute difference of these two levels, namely -2.8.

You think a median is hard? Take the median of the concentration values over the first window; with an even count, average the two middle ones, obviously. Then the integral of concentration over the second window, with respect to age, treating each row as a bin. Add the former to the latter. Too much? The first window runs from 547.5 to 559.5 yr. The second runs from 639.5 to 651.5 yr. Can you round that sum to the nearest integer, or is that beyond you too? 507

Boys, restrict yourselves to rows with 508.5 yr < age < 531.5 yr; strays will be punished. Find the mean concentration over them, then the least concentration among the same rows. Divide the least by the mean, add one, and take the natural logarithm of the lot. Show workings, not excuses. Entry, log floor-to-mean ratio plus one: 0.662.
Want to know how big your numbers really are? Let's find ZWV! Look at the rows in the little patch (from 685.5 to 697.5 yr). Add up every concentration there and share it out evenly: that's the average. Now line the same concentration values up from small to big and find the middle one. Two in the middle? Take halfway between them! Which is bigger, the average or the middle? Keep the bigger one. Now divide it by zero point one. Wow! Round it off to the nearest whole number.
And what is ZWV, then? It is 392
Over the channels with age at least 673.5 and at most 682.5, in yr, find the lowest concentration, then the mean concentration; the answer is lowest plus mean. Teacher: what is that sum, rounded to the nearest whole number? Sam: 79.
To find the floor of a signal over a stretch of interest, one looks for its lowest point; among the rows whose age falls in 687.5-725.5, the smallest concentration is 37.64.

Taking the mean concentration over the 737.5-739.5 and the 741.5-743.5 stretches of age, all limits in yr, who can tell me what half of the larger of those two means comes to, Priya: 21.5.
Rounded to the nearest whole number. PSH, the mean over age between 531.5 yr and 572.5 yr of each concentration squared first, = 1472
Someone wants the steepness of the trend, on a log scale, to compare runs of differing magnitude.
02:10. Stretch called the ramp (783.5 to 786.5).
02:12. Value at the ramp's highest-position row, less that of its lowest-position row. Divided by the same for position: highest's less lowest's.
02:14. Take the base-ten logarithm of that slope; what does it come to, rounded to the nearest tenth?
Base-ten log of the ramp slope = 0.1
